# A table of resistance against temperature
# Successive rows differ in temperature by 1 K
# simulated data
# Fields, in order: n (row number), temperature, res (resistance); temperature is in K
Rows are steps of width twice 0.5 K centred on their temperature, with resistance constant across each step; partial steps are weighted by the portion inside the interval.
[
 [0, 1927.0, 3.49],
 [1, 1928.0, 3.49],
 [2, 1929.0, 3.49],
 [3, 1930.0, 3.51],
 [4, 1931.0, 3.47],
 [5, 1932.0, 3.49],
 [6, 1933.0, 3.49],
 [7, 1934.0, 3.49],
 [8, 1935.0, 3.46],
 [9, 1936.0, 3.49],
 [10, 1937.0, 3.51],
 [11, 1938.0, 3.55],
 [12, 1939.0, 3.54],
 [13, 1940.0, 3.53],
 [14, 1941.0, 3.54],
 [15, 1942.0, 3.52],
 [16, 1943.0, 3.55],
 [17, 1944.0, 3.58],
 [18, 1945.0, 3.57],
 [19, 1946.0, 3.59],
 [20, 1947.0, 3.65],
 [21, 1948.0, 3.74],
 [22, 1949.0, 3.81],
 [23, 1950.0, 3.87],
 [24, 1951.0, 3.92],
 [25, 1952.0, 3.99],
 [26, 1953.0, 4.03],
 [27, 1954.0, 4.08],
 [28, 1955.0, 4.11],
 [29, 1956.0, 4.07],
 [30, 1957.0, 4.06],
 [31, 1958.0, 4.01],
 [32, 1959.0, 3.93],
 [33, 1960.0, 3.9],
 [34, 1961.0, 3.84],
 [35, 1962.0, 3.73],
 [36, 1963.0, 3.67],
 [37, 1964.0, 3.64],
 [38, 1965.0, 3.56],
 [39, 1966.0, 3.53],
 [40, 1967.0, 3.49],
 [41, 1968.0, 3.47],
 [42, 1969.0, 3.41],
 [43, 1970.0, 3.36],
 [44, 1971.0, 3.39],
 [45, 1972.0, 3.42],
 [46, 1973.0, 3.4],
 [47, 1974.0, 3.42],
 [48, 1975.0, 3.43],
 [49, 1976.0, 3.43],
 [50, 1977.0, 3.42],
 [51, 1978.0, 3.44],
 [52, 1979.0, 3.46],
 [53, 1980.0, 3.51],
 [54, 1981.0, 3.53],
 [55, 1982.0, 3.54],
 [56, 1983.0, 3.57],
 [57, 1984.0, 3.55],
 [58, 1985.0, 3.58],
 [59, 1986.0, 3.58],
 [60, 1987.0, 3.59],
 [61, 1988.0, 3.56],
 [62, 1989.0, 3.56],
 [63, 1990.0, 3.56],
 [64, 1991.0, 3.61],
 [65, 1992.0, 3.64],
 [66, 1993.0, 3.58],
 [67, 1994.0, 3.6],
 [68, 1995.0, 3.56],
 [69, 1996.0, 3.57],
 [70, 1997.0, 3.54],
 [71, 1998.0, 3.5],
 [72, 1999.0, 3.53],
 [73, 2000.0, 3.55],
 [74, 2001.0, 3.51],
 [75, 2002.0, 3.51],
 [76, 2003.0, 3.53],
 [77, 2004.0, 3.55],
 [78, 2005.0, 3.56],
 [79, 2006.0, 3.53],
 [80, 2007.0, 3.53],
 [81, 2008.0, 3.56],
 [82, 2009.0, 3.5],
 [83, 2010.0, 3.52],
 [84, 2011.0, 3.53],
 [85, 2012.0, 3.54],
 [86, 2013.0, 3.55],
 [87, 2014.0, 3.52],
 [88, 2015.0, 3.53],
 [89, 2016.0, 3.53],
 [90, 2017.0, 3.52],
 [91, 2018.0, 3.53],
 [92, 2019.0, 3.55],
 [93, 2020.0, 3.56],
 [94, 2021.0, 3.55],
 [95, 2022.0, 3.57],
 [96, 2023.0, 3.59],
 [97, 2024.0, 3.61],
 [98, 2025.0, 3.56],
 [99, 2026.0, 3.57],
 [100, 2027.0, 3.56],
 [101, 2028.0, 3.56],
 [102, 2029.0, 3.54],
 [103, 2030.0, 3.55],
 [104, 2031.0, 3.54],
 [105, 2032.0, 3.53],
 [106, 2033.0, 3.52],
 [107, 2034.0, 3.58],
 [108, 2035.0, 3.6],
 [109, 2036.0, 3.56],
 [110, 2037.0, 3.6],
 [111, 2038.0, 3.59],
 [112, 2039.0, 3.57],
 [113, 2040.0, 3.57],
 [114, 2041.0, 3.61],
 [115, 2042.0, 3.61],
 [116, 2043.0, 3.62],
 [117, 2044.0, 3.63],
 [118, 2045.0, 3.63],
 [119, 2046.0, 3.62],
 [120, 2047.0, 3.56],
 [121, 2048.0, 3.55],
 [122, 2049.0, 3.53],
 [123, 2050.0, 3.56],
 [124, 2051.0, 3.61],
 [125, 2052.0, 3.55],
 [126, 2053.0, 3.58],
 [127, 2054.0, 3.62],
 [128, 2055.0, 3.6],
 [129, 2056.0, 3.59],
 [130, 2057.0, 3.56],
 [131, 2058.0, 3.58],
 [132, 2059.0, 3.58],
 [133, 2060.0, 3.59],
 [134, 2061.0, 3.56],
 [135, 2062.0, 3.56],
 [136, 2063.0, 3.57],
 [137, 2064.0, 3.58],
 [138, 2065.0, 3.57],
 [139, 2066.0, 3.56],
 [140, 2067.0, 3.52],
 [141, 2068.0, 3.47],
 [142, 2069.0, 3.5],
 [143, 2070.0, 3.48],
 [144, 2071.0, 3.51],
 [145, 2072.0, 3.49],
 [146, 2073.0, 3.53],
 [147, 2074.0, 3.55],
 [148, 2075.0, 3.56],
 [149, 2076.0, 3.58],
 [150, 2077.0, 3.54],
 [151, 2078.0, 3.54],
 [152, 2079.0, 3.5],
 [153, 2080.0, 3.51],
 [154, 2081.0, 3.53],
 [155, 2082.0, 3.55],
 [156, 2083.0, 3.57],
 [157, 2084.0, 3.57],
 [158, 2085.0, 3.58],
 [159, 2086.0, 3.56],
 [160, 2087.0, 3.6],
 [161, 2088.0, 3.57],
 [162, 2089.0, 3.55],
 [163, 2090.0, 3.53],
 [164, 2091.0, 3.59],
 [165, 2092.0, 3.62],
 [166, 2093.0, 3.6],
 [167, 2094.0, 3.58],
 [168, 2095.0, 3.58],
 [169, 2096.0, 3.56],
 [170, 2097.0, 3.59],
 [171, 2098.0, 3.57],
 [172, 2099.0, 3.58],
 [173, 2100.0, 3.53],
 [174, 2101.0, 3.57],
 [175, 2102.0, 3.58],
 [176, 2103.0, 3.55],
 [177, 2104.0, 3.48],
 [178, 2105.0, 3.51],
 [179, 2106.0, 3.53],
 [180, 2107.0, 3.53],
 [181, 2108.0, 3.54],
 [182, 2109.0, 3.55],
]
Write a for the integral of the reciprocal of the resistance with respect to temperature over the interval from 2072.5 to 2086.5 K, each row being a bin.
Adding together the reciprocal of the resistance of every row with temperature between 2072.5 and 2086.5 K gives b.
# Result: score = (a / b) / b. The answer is 0.253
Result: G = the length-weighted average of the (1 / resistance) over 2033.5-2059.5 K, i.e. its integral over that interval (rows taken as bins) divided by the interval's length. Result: 0.279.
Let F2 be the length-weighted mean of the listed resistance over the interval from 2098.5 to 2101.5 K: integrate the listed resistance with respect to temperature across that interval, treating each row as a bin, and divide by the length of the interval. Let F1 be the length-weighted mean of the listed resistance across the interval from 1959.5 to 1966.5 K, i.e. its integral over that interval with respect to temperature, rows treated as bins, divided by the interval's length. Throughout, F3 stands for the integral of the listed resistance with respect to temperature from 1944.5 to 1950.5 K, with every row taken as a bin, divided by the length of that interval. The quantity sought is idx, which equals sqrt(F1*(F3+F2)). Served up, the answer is 5.18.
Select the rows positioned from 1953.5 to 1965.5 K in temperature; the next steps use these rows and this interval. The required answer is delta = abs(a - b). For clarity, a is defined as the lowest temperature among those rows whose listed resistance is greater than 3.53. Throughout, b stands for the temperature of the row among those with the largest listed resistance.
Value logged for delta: 1 K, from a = 1954.0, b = 1955.0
